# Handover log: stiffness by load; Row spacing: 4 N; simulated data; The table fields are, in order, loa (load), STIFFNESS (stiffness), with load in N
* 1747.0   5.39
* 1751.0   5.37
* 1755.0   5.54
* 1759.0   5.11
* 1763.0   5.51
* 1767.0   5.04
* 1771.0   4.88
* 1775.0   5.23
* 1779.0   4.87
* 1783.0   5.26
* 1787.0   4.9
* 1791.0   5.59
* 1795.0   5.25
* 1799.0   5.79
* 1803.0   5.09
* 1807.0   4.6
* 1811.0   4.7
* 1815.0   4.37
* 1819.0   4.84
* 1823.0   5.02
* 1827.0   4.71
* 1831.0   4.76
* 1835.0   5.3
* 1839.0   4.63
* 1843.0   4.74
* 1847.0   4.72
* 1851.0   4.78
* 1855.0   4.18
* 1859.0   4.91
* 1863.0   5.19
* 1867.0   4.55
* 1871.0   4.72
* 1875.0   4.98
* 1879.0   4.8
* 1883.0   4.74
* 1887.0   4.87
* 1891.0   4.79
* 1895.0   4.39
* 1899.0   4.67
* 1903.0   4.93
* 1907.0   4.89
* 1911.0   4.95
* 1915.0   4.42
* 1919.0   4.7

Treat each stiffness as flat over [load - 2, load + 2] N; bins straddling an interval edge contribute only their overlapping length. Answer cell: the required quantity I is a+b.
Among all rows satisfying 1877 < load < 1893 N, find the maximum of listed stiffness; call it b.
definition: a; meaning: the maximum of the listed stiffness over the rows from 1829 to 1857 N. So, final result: 10.2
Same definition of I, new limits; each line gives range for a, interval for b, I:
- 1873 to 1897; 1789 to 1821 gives 10.8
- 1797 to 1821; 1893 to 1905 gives 10.7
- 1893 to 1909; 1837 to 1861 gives 9.8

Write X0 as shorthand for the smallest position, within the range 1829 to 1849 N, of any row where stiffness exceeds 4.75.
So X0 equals 1831.0 N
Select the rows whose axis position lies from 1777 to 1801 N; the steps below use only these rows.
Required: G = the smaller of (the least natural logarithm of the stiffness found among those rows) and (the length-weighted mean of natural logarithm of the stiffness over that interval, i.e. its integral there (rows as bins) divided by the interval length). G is 1.58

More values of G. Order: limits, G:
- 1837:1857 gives 1.43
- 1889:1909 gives 1.48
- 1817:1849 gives 1.53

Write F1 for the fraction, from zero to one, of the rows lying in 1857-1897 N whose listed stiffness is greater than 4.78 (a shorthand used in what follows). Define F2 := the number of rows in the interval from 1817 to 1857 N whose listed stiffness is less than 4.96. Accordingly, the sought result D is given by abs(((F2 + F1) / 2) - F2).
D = 3.7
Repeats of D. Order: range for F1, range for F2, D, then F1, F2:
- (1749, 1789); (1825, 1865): 3.5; 1.0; 8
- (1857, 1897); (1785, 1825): 2.2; 0.6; 5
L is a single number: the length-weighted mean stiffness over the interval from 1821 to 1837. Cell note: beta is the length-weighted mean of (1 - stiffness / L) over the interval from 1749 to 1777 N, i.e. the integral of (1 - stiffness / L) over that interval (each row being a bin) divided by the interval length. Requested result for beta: -0.059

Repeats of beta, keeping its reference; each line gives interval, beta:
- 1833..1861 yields 0.040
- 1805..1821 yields 0.065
